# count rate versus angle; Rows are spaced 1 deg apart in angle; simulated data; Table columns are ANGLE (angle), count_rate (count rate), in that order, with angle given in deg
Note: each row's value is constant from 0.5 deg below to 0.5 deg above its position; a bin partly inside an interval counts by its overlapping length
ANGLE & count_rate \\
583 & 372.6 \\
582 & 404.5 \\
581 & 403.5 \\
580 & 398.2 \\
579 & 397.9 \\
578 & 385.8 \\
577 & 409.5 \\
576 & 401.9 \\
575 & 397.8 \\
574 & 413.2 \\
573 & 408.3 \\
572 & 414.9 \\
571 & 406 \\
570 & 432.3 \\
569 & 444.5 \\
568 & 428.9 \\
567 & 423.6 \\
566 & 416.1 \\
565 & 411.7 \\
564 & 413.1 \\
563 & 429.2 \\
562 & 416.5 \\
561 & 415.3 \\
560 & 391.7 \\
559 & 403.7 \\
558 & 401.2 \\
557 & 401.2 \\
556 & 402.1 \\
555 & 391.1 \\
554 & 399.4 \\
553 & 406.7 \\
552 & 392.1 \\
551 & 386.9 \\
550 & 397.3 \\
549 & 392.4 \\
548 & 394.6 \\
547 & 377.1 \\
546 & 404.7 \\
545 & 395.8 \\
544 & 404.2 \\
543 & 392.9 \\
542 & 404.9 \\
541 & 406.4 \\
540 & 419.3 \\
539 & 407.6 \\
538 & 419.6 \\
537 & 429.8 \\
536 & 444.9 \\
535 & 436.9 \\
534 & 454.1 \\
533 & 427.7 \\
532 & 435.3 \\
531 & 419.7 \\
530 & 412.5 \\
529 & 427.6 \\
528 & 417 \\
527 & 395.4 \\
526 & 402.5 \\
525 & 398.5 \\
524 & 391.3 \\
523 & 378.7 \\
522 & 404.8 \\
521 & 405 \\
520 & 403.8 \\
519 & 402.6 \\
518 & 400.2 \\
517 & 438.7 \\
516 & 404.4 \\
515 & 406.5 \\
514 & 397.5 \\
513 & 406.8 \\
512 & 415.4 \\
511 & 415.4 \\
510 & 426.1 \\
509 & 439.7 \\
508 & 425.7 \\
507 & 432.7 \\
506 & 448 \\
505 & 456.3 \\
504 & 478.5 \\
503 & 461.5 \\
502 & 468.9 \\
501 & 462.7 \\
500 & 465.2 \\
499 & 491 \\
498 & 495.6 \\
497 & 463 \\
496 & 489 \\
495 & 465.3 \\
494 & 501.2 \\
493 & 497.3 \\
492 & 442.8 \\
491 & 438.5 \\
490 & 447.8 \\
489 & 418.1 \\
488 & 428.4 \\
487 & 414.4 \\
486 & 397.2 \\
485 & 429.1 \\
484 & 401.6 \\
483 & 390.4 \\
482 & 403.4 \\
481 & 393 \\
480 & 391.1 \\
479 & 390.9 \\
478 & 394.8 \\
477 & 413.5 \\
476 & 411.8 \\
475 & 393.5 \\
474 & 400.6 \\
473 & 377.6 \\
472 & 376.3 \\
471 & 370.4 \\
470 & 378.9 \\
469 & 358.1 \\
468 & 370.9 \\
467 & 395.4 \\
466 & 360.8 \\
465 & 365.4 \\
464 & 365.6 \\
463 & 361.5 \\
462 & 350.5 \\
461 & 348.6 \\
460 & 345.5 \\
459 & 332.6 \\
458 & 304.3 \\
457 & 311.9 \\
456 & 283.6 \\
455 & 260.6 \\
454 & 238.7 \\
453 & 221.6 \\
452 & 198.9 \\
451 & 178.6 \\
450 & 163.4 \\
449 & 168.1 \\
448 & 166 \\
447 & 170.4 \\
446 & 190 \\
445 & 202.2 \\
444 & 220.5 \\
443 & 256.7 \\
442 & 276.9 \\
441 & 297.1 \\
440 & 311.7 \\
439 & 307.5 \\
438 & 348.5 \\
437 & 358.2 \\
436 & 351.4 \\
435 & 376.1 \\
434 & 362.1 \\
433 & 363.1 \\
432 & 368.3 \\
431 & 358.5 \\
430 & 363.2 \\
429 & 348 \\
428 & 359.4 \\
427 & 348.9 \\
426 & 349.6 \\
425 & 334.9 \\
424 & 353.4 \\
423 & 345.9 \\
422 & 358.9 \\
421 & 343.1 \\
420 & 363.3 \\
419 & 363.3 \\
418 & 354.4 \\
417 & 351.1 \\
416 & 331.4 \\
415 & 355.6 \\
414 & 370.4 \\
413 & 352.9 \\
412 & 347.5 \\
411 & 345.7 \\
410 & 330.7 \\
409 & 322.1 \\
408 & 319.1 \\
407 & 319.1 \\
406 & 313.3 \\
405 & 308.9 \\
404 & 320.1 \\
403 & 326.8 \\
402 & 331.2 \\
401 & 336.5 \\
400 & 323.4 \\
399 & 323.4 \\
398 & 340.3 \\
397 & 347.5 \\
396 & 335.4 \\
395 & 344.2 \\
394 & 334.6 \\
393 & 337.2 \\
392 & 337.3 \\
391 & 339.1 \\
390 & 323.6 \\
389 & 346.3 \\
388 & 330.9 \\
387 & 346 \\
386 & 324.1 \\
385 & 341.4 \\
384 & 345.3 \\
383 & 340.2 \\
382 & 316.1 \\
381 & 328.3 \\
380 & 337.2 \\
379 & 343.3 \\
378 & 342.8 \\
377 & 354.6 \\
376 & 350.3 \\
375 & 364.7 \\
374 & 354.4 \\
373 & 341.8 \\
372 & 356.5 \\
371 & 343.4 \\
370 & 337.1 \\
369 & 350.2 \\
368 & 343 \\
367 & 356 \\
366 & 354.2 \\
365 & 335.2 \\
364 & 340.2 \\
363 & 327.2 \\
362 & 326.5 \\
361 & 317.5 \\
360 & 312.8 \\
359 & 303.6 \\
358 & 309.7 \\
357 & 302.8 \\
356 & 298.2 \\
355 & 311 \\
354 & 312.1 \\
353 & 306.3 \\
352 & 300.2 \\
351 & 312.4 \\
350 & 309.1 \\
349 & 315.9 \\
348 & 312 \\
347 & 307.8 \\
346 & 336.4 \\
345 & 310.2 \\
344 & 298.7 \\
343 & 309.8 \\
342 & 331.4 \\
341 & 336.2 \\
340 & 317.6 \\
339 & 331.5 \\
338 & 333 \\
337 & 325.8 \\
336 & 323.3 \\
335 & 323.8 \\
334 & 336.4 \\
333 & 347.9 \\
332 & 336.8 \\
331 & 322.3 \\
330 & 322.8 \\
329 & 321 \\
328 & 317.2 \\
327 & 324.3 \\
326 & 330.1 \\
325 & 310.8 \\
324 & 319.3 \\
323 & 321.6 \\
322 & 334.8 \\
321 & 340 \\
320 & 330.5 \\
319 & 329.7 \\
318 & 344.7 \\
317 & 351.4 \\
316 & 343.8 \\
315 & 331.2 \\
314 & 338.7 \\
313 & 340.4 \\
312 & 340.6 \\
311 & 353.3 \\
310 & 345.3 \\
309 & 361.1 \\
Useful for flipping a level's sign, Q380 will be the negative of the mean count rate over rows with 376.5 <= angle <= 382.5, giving -337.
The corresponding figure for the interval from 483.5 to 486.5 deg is -409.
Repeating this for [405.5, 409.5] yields -318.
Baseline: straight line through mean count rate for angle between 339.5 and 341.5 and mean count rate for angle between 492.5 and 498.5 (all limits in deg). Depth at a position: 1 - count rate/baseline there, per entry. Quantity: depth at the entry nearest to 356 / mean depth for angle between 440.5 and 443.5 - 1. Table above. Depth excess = -0.64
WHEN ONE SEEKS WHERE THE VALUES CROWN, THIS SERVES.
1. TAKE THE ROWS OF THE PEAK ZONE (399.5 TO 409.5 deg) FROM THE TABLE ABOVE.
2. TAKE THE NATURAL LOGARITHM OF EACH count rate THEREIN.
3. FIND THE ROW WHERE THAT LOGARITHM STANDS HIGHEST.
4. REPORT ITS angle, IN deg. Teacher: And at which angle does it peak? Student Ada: 401 deg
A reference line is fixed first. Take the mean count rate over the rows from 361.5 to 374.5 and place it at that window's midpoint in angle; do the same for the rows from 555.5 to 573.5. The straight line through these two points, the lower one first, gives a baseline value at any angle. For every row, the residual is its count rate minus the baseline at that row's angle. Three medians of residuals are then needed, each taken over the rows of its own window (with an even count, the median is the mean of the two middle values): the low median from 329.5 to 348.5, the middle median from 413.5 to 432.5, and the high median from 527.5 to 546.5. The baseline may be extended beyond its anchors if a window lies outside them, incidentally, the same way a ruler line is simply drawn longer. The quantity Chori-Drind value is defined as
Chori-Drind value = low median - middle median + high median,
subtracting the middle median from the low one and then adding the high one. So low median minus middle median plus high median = 15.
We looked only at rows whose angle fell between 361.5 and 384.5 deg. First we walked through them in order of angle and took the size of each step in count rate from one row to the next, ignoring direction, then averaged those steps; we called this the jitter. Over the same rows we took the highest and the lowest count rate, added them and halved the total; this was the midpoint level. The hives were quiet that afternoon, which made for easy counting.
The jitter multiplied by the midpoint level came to 3361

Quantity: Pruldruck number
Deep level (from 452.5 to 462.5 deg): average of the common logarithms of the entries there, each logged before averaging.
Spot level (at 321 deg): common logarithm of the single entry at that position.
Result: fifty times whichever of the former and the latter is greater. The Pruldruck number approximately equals 127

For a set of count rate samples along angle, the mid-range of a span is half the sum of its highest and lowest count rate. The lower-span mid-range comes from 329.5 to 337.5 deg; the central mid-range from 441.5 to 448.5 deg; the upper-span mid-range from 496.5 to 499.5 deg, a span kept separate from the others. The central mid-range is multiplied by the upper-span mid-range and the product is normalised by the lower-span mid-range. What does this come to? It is 317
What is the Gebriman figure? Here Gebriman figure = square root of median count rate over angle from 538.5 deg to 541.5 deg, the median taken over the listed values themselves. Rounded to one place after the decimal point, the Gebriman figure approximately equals 20.2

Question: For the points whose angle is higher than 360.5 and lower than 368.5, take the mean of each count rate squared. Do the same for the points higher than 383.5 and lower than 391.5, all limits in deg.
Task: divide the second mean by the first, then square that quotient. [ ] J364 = 1.0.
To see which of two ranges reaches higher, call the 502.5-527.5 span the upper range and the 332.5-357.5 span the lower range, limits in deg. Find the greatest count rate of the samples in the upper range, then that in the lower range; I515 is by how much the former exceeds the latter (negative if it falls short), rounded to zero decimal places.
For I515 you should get 131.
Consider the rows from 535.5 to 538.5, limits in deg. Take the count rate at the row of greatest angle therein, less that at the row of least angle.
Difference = -25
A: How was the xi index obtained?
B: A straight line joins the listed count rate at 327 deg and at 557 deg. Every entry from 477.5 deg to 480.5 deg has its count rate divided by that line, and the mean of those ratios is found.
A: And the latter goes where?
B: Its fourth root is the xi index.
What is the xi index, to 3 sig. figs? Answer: 1.01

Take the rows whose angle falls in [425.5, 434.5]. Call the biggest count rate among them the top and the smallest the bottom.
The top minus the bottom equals 20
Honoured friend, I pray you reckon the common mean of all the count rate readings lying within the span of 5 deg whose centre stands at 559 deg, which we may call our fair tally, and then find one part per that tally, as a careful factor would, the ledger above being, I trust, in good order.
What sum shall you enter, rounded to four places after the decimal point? 0.0025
